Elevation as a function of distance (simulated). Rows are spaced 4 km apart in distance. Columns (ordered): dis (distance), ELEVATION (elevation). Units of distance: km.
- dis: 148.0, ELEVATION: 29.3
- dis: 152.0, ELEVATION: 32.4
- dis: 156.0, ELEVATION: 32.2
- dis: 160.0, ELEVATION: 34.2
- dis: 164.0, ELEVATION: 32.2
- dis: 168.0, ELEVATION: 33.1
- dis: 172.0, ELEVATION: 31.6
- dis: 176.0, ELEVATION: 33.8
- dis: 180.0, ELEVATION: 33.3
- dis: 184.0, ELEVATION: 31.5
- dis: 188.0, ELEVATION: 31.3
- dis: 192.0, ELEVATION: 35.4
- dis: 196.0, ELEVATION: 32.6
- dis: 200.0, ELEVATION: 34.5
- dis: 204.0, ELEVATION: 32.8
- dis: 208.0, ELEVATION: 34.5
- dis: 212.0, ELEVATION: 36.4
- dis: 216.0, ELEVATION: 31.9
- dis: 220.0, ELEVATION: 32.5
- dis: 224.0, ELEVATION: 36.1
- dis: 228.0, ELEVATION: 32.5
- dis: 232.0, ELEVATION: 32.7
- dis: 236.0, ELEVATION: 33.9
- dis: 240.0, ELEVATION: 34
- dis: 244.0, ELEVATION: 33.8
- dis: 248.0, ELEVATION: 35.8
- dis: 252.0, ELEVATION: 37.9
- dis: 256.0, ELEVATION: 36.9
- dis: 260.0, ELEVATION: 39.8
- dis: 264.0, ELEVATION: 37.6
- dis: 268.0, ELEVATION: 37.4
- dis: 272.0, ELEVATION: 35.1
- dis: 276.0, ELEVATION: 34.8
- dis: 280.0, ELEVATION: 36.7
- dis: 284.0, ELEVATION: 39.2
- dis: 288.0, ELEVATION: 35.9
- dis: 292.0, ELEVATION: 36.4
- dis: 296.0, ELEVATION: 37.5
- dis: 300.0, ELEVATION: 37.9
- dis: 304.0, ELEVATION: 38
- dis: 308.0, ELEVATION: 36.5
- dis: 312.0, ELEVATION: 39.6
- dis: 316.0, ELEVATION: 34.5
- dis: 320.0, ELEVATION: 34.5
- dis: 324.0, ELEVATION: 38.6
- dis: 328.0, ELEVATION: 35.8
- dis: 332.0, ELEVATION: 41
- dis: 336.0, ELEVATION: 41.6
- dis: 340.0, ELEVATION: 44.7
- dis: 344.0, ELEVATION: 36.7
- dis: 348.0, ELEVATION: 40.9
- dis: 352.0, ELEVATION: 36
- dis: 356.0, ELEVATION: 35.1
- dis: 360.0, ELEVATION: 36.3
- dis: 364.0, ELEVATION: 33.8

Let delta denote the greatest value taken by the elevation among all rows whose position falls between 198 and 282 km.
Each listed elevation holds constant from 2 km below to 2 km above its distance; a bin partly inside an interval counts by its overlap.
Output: 39.8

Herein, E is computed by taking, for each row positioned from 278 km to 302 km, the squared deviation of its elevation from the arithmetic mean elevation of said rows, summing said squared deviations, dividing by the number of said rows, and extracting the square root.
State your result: 1.1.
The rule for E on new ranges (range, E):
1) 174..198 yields 1.4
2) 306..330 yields 1.9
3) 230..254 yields 1.7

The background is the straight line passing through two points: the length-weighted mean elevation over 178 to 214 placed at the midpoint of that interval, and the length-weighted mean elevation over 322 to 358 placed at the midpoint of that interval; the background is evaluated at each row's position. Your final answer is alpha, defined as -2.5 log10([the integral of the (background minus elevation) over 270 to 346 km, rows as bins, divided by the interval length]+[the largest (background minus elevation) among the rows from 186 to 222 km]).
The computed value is -1.01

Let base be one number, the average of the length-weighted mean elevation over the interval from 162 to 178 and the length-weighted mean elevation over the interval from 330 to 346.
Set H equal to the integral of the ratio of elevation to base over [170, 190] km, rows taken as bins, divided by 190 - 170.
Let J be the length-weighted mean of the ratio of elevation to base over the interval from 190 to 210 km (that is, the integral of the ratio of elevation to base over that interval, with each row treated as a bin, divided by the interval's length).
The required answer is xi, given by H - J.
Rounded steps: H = 0.88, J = 0.92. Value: -0.05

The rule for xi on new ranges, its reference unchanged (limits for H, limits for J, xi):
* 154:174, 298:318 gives -0.13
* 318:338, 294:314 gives 0.01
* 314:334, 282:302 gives -0.01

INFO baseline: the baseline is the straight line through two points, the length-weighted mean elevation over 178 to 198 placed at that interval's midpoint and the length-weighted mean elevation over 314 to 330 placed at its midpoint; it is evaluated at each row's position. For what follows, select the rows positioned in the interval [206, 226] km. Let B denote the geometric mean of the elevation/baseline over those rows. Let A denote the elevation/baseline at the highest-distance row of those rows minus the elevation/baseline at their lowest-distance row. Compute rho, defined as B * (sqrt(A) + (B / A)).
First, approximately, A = 0.036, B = 1.023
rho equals 29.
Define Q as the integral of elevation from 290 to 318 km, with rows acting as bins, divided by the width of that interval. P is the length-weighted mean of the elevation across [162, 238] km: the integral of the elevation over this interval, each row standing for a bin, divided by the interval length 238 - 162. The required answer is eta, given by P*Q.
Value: 1239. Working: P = 33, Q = 37.2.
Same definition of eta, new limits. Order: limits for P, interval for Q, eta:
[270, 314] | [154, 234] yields 1232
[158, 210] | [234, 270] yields 1204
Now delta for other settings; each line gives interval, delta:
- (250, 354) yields 44.7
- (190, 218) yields 36.4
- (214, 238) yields 36.1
